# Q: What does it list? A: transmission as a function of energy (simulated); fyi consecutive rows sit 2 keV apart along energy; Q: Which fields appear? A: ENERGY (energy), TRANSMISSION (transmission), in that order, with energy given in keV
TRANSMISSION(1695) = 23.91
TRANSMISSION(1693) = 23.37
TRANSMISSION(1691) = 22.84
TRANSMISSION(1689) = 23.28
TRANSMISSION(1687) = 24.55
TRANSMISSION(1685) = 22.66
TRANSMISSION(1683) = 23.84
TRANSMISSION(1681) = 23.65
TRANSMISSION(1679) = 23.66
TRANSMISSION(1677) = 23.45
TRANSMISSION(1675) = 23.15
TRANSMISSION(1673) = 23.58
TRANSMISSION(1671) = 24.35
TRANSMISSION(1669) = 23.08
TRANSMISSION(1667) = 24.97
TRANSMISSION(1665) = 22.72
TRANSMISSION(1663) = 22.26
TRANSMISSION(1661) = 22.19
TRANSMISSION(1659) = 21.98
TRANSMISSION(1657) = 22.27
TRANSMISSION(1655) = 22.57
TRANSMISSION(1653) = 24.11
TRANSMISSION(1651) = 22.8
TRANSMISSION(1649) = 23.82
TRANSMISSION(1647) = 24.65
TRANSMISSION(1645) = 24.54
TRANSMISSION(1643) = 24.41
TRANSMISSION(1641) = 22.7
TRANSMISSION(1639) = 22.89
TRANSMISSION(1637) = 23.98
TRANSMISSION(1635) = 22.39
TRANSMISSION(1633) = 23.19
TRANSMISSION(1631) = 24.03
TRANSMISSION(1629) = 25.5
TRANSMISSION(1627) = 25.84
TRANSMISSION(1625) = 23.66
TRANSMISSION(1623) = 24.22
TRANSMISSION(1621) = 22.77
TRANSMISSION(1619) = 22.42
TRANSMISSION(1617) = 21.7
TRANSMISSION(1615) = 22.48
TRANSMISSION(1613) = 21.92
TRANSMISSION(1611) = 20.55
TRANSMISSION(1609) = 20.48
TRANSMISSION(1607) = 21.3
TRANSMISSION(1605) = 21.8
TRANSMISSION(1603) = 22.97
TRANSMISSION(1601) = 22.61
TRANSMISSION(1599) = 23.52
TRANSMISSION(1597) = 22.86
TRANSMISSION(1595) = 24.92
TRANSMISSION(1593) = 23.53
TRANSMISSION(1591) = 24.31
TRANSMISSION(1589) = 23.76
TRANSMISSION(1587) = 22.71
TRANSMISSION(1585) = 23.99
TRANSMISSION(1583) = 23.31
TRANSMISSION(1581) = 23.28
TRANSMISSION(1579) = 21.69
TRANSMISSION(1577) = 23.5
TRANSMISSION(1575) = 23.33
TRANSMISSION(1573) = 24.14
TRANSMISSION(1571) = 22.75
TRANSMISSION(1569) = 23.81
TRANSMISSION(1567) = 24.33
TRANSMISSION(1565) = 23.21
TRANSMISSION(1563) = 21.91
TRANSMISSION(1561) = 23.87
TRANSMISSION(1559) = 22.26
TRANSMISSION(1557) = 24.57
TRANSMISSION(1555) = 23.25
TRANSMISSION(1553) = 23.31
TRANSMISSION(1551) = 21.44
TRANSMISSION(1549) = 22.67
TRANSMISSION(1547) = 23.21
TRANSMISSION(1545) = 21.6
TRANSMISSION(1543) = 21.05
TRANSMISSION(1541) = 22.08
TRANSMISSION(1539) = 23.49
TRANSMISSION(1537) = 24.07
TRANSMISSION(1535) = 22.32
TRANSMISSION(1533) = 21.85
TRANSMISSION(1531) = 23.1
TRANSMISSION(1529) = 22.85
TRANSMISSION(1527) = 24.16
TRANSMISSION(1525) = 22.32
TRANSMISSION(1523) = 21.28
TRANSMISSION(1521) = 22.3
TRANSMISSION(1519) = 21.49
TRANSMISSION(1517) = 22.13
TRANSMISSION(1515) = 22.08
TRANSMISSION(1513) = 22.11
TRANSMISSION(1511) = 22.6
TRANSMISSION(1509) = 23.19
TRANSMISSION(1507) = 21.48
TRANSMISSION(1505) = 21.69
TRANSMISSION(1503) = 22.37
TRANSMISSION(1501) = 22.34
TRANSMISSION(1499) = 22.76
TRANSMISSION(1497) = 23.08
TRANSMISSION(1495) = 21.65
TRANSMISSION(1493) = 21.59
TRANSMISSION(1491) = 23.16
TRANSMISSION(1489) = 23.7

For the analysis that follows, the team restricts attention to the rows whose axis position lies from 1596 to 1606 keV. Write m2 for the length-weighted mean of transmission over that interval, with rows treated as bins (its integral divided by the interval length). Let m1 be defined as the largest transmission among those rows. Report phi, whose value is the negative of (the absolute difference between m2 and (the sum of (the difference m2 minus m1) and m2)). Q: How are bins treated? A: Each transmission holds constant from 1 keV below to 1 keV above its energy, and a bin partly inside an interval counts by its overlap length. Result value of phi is -0.77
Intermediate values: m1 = 23.52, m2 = 22.8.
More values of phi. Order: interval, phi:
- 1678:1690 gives -0.94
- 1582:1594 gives -0.71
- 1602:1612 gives -1.55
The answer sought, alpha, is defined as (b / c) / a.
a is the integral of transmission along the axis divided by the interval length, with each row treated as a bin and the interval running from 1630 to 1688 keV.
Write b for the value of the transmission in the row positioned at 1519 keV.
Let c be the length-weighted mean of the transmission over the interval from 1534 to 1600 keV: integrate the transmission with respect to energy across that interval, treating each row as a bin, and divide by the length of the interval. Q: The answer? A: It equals 0.0397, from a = 23.4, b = 21.49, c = 23.2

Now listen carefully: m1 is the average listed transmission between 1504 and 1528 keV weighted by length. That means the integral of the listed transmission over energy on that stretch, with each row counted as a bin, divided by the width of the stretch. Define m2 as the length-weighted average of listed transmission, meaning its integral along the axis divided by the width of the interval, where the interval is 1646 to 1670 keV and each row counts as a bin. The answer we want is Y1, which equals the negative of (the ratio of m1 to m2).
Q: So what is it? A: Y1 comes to -0.96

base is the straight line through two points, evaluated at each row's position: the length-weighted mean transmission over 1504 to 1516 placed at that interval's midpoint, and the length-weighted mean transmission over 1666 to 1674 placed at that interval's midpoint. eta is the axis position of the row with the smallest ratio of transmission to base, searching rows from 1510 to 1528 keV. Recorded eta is 1523 keV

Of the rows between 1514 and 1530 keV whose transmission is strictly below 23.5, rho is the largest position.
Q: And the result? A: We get 1529 keV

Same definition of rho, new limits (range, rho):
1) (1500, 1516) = 1515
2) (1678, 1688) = 1685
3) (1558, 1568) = 1565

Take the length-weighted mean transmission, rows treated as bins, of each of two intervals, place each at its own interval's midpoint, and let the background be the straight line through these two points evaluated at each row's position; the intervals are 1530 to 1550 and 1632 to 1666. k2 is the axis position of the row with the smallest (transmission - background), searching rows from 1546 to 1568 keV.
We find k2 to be 1551 keV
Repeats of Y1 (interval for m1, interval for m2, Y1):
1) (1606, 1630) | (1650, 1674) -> -0.99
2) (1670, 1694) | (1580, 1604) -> -1.00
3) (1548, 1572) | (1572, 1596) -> -0.98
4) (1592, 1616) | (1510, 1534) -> -1.00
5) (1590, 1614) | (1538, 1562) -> -0.99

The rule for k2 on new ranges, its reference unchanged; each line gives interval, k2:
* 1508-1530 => 1523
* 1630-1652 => 1635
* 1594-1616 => 1609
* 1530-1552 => 1543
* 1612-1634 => 1617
